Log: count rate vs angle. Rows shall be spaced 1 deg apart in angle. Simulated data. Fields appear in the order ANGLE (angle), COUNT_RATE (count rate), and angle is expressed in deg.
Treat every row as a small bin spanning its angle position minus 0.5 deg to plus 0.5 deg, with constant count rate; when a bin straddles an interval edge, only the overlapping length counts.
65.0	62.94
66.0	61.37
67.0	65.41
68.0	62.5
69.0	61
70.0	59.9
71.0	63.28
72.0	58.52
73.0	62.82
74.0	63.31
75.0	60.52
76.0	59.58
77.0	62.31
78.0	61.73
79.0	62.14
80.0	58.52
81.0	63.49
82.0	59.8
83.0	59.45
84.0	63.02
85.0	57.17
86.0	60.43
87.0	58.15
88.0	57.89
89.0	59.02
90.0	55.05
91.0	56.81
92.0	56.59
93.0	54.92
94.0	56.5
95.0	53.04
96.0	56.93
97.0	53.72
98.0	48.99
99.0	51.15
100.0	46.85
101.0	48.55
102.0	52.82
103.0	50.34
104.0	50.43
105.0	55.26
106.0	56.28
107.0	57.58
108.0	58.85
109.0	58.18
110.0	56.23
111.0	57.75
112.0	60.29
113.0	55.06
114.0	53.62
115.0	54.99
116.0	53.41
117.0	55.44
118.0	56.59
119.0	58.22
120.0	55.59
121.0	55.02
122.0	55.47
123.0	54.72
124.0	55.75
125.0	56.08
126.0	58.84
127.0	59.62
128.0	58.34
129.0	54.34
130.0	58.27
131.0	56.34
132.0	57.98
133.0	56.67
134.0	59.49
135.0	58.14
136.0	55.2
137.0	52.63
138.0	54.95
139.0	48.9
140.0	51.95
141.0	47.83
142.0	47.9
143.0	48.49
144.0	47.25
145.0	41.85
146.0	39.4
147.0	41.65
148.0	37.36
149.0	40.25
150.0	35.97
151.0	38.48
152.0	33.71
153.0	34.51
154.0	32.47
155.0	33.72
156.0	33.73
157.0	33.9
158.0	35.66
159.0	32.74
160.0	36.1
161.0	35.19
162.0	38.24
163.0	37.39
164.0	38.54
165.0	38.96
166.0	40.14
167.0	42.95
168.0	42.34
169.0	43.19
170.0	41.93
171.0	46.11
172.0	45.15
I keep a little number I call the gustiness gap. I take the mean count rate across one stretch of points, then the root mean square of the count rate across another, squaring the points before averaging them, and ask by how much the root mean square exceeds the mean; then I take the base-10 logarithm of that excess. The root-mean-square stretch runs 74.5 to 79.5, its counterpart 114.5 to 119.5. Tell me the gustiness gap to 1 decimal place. 0.7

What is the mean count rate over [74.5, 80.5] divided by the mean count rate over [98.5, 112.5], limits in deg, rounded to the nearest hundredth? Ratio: 1.12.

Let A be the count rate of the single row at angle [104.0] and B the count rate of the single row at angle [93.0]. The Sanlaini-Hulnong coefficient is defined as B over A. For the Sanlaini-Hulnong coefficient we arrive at 1.1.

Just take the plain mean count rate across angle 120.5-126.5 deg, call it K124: 56.0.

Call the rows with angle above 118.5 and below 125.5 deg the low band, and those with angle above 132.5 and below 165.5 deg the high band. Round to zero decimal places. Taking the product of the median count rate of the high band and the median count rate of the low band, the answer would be 2166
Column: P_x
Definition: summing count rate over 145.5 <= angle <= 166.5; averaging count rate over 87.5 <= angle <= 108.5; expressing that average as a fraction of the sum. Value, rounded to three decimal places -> 0.071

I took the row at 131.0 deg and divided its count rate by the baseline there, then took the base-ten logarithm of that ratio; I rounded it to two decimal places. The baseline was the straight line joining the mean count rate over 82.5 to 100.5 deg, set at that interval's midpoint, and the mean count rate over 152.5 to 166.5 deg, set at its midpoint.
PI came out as 0.11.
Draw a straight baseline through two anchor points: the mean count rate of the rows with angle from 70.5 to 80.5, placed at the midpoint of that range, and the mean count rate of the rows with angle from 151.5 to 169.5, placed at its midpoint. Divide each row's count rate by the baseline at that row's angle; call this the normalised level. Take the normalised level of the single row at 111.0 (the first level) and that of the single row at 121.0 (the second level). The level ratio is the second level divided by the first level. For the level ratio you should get 1.01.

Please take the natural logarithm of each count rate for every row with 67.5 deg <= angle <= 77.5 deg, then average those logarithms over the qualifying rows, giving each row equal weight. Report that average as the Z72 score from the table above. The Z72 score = 4.12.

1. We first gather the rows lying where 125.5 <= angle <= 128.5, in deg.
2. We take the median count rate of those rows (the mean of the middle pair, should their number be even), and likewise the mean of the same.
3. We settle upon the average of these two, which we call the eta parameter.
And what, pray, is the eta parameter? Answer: 59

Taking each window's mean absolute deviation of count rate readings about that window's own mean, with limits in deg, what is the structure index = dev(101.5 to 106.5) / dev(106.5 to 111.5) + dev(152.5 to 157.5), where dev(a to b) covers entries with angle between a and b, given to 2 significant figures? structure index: 3.9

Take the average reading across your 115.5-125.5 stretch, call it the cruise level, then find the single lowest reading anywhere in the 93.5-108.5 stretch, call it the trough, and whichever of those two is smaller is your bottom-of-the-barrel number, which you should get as 47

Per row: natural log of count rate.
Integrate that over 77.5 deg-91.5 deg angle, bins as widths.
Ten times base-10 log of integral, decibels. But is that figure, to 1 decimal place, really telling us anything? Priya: 17.6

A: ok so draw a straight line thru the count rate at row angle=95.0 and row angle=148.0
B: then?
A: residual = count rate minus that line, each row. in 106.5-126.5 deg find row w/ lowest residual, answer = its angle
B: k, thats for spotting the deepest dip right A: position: 114.0 deg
